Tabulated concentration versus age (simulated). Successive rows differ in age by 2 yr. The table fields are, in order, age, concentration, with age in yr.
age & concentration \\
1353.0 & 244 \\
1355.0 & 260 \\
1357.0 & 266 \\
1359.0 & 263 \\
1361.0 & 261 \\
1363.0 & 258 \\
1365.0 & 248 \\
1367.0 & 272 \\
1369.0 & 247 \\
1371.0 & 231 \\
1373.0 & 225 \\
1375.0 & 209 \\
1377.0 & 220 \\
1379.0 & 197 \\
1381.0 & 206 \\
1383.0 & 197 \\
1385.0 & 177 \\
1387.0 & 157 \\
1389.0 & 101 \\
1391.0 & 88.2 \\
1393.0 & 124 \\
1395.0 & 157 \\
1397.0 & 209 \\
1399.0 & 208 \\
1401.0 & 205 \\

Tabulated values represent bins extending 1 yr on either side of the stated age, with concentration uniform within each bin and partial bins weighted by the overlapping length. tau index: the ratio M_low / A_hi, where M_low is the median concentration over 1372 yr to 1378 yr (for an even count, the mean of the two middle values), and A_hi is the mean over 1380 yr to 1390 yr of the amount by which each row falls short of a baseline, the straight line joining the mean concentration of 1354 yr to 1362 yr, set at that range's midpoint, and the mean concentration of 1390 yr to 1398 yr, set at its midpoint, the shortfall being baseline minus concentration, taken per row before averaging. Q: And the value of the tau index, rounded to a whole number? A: 34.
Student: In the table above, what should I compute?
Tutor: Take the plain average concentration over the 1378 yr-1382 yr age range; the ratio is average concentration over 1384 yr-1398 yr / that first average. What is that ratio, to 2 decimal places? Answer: 0.72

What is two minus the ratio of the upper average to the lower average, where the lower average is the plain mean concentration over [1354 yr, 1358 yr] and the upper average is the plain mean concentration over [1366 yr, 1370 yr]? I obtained 1.01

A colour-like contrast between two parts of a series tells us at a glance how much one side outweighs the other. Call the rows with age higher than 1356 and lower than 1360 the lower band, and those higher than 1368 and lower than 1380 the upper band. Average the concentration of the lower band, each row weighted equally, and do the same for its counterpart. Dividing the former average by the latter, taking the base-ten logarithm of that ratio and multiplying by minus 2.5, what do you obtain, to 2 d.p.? -0.19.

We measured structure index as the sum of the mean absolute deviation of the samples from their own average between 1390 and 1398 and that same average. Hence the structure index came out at 183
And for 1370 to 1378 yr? 228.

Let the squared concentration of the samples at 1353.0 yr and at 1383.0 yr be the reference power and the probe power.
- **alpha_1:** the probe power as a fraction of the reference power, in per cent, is 65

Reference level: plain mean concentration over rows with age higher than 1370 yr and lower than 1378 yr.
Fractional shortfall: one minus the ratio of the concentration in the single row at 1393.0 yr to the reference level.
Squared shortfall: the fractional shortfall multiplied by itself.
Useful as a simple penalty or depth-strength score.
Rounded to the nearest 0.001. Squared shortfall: 0.193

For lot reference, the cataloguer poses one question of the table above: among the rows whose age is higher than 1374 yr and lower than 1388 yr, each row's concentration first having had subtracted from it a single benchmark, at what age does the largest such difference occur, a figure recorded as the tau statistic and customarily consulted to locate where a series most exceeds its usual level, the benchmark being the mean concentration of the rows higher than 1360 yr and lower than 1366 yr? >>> 1377.0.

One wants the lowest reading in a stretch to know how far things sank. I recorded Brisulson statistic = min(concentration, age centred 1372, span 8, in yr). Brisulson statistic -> 209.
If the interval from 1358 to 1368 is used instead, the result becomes 248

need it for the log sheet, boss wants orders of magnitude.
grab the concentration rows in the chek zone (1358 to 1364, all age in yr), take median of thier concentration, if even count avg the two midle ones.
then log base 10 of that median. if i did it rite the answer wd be 2.42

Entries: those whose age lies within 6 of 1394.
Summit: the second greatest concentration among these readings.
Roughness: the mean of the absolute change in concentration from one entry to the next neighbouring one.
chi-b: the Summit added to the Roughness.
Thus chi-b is 235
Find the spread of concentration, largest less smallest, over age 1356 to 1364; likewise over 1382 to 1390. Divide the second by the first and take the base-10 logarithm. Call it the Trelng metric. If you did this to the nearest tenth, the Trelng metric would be 1.1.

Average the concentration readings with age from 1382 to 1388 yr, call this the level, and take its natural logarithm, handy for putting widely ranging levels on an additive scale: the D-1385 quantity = 5.2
